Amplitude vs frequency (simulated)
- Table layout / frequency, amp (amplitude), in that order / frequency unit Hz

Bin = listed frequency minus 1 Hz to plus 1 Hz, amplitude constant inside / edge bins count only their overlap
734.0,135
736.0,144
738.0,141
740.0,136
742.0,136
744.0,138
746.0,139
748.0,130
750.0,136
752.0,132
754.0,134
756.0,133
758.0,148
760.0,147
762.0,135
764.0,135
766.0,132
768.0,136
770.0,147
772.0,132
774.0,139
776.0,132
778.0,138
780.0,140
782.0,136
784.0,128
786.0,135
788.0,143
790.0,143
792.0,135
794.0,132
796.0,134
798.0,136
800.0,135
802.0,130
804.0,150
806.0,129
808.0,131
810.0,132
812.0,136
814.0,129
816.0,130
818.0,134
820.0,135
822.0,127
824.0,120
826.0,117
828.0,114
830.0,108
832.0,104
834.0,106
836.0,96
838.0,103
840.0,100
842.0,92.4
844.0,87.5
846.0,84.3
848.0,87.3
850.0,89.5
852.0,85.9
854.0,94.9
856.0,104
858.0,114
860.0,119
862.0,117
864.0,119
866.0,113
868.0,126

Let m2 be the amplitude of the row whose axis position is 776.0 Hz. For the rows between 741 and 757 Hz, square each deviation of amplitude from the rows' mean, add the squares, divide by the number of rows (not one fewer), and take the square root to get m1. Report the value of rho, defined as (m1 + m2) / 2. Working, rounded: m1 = 2.9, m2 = 132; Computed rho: 67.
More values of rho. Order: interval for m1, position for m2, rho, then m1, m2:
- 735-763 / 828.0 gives 60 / 5.3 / 114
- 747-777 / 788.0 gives 74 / 5.8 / 143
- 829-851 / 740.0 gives 72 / 8.0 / 136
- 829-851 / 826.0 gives 63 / 8.0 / 117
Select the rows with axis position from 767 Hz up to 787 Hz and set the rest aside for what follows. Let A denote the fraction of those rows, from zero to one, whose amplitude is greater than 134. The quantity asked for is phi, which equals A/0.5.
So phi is 1.4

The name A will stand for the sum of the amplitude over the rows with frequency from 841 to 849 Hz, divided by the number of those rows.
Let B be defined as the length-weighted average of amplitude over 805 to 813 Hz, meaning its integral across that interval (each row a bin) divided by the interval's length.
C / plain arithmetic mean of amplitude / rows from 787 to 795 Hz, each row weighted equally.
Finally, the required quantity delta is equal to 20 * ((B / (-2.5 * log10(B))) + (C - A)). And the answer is 510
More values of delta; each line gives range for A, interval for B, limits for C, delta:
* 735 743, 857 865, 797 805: -483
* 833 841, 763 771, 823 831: -244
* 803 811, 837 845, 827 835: -937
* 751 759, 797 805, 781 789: -540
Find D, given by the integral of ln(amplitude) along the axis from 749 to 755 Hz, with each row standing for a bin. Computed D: 29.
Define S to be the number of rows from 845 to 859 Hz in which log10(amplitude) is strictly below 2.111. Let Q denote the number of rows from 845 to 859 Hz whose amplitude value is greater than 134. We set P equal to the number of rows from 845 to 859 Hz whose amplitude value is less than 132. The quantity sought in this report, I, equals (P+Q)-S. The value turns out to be 0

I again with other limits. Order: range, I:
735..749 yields 7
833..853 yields 0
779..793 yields 6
